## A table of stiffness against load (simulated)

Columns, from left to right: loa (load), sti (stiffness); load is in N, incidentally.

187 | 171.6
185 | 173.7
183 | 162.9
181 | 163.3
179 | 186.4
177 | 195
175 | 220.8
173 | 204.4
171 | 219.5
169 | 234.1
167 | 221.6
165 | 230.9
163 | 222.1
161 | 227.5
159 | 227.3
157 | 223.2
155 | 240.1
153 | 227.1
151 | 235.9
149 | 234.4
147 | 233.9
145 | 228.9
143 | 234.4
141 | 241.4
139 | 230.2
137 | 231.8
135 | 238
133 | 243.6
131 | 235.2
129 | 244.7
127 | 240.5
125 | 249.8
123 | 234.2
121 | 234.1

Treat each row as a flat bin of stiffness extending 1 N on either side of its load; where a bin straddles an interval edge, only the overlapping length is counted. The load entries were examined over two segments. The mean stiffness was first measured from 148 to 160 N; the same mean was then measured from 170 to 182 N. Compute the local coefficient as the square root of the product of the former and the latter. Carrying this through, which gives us 214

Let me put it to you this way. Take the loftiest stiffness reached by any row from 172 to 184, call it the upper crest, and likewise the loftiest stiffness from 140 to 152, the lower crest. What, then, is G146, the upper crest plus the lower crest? 462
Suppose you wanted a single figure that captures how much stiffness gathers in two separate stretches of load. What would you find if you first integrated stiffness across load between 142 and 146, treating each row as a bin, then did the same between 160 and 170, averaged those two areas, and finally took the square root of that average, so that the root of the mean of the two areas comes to 40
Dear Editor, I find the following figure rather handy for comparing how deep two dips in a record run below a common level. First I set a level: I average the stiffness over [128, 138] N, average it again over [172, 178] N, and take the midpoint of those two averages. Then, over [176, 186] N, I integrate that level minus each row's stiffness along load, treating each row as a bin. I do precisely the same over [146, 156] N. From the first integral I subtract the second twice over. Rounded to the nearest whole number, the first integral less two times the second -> 696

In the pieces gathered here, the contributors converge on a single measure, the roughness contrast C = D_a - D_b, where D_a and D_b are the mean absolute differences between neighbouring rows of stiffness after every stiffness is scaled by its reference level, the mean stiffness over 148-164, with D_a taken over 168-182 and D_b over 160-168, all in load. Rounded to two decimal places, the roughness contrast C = 0.04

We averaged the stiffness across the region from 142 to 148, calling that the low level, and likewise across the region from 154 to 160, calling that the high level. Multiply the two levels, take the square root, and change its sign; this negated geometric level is -231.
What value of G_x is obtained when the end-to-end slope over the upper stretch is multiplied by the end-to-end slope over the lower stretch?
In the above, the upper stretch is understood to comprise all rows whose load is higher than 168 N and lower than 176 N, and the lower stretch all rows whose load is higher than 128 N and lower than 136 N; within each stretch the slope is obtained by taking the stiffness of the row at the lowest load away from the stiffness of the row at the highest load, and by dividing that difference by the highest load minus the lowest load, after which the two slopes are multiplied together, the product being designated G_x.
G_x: 2.5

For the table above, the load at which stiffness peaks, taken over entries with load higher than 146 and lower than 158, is 155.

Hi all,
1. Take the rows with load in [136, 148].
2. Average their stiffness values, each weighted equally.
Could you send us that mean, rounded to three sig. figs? 233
